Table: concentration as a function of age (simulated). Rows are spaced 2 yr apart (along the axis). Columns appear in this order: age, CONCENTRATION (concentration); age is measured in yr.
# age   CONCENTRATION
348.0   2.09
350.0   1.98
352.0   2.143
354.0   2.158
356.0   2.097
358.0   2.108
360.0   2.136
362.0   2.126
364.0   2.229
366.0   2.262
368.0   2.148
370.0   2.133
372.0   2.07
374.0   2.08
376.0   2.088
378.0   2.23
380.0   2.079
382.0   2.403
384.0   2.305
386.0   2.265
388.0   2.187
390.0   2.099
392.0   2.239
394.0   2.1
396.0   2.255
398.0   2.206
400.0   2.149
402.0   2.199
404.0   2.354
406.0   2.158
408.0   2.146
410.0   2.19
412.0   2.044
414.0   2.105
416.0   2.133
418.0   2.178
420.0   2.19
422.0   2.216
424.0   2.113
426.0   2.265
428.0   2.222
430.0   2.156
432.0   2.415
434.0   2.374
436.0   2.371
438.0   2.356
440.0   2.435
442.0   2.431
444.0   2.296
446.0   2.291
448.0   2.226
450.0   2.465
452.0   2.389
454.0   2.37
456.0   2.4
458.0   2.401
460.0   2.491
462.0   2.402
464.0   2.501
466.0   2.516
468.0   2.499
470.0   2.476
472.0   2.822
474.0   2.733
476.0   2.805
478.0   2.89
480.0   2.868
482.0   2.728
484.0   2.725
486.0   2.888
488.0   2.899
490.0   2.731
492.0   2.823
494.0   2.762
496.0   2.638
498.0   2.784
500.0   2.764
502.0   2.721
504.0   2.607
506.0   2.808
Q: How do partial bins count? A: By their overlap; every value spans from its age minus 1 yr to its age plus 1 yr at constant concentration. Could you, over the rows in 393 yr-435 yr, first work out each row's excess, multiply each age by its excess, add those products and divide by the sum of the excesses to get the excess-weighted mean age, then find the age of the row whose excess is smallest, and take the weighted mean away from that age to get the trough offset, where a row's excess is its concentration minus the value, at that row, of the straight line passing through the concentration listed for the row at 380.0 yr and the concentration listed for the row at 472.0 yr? 10.8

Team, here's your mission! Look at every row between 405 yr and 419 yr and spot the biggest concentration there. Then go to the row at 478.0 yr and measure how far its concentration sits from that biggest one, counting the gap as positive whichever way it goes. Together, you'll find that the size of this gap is 0.70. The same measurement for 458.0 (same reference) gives 0.21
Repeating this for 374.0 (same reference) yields 0.11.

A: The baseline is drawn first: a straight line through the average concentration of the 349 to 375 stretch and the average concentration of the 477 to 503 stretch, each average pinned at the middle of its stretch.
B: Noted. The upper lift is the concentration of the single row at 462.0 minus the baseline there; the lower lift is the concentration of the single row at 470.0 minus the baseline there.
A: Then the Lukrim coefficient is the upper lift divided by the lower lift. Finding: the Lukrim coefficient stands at 1.2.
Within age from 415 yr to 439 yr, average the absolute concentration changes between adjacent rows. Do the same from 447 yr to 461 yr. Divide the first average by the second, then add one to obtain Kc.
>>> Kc 1.92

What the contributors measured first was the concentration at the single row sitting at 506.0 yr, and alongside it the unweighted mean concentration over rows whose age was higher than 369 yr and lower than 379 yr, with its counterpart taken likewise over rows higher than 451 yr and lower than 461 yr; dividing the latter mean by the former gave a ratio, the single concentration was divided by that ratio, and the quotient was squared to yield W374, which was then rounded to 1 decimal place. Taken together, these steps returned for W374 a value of 6.1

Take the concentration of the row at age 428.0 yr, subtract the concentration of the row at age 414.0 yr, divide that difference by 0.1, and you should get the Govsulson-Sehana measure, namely 1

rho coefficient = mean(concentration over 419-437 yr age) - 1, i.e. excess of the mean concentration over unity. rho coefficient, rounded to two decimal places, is 1.26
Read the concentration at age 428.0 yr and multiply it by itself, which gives 4.9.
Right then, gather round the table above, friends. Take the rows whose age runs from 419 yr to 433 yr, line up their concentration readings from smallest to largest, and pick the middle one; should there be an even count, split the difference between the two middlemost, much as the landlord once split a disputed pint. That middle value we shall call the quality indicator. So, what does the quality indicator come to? 2.22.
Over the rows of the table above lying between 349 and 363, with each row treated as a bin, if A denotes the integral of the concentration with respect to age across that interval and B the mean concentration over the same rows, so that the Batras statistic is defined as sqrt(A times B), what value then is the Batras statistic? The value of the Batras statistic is 7.9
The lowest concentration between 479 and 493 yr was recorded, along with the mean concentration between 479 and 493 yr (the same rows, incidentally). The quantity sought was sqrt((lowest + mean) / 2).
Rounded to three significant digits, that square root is 1.66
